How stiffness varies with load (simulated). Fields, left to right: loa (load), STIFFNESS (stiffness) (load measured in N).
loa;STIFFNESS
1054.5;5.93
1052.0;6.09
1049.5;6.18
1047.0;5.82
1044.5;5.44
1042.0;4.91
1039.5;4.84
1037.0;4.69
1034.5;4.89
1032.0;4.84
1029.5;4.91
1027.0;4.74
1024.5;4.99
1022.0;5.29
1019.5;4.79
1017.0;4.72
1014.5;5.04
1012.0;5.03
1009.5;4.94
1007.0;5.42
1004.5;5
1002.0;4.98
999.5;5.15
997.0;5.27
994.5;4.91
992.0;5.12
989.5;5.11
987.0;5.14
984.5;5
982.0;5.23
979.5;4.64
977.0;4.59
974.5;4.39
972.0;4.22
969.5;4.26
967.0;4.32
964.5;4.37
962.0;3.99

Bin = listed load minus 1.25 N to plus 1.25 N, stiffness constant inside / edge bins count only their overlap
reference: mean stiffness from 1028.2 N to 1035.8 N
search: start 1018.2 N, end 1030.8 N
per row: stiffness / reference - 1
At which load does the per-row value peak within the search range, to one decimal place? 1022.0 N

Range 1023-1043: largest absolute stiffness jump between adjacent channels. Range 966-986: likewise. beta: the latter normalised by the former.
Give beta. 2.4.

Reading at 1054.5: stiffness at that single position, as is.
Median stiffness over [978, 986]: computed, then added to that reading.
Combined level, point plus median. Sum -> 10.9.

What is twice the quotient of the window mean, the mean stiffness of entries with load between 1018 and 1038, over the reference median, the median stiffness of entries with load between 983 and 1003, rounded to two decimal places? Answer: 1.91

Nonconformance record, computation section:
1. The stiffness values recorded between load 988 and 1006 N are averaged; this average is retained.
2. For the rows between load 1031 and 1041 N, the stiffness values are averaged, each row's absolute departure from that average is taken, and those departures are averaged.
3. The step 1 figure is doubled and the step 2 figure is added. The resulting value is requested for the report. 10.2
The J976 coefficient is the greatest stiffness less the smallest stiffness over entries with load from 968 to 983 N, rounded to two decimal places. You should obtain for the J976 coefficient 1.01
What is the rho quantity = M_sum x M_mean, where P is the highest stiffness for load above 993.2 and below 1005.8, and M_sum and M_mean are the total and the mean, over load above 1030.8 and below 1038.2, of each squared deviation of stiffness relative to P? 0.15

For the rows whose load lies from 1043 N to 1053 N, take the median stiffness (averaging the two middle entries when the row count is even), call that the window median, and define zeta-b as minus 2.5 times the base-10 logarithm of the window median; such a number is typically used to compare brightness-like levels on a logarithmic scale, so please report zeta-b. -1.94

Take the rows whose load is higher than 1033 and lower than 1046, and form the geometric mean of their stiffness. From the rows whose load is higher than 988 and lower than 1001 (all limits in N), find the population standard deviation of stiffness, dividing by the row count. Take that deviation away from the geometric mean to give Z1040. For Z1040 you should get 4.83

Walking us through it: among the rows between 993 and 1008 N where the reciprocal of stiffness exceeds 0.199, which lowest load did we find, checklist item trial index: 994.5 N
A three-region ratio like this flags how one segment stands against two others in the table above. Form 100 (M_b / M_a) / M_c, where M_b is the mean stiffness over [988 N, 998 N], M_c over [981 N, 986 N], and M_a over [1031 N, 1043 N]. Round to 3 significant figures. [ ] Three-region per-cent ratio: 20.6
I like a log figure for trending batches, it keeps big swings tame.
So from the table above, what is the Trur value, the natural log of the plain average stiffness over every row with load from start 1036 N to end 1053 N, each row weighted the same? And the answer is 1.69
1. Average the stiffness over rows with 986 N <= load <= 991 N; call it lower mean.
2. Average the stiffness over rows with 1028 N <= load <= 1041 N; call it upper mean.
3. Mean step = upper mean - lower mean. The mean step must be -0.3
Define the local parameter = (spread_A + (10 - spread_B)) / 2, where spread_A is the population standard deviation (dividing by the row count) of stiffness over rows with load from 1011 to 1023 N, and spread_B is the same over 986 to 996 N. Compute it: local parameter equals 5.05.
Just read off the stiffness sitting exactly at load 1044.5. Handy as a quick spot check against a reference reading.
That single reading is 5.44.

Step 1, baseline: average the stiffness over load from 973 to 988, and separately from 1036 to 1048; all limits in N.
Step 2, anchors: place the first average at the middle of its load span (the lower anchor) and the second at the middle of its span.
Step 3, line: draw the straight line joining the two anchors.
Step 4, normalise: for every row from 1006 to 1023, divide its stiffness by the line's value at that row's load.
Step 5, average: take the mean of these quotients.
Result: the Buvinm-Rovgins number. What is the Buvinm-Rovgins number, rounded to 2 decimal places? 1.01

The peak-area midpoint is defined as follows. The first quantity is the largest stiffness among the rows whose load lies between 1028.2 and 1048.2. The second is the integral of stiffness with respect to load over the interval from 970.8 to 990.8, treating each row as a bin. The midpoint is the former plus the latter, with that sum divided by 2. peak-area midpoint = 50.8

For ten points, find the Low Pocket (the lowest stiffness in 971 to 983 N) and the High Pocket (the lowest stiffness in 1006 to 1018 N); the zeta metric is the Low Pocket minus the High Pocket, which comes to -0.50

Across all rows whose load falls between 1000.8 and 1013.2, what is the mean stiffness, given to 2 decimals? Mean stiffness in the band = 5.07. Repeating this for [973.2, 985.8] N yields 4.77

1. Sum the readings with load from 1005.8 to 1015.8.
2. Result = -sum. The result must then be -20.4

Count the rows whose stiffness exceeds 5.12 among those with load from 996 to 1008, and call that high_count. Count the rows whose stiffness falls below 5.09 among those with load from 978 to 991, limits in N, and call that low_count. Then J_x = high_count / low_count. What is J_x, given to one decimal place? 1.5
